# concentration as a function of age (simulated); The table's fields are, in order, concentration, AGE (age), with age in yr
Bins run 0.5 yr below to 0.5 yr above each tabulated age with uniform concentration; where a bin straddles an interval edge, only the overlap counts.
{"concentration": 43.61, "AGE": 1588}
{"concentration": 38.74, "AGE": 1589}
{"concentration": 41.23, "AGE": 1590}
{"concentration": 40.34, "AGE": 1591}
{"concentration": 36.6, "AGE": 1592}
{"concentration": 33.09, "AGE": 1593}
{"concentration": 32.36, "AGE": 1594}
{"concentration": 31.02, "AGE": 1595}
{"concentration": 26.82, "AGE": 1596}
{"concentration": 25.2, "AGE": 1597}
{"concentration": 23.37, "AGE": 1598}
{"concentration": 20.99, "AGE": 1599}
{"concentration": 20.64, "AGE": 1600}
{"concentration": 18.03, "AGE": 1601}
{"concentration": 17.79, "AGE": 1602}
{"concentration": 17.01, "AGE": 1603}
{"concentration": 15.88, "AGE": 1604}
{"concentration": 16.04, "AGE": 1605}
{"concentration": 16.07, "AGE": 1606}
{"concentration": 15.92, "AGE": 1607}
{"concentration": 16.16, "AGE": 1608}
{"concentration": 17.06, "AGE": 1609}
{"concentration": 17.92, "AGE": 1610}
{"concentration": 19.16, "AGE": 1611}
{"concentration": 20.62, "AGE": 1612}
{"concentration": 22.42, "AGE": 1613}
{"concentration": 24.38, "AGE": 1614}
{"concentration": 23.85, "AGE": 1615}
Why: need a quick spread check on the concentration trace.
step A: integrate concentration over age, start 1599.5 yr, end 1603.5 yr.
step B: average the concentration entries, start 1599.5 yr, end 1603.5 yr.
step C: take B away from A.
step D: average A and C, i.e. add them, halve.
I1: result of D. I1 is 64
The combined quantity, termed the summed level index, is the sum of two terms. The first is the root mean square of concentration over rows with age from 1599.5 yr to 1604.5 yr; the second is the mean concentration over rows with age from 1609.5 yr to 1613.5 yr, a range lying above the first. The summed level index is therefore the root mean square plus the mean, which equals 38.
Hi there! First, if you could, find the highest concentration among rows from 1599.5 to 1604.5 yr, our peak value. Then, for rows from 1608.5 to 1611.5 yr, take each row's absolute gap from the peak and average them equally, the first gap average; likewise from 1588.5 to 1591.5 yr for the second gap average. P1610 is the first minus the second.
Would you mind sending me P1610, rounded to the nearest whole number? -17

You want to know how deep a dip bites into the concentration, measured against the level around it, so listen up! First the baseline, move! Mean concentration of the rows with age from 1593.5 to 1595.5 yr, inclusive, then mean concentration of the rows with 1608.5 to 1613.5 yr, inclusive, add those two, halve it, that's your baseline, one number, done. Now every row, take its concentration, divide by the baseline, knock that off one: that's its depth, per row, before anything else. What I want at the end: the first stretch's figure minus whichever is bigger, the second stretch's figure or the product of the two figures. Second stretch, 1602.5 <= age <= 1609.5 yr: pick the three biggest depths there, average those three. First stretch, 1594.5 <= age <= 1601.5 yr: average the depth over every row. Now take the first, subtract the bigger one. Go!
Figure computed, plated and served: -0.30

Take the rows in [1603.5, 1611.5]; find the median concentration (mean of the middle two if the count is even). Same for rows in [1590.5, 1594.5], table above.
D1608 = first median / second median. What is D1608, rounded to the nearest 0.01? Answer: 0.46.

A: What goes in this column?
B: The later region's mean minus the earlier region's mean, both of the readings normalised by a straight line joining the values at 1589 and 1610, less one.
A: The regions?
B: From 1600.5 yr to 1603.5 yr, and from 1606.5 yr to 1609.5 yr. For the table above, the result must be 0.14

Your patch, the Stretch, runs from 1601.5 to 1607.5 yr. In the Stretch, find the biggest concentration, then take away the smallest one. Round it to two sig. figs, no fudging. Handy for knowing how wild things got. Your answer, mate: 1.9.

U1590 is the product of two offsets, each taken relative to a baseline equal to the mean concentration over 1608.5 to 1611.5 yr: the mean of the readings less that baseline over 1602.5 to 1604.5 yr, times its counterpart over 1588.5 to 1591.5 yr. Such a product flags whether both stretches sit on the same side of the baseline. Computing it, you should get -35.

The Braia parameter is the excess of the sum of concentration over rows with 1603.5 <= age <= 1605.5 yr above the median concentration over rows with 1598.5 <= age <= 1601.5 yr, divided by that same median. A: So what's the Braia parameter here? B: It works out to 0.55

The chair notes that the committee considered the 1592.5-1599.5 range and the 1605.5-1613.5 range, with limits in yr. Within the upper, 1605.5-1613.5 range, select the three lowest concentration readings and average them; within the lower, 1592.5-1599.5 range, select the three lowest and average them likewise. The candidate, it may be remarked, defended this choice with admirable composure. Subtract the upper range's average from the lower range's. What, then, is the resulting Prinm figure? 7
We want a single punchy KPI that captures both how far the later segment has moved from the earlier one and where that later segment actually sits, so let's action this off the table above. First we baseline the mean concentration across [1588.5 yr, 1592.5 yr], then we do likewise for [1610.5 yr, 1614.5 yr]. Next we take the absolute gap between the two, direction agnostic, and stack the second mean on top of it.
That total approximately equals 39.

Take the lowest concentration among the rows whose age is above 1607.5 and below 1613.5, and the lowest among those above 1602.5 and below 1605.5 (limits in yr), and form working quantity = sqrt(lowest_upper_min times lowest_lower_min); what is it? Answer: 16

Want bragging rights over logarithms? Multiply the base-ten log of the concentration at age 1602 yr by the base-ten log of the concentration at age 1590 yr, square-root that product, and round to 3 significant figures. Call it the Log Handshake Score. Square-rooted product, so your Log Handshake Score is 1.42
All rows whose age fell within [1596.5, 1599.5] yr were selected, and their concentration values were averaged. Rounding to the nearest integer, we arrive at 23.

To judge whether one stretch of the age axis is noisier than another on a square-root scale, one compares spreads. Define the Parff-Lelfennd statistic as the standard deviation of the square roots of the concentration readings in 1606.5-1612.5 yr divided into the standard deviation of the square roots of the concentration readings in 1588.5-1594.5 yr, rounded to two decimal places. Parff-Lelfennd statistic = 1.44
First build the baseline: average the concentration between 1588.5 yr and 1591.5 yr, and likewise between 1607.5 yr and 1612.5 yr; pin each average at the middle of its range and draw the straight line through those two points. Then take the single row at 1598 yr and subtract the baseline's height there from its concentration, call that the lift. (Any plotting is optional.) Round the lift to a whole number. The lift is -8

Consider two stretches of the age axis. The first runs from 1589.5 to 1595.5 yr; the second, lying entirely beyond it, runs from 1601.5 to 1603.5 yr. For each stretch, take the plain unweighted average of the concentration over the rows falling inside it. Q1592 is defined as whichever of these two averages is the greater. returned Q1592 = 36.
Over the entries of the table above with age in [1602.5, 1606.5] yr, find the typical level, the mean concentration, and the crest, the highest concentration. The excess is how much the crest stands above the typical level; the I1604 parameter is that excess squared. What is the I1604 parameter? 0.6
